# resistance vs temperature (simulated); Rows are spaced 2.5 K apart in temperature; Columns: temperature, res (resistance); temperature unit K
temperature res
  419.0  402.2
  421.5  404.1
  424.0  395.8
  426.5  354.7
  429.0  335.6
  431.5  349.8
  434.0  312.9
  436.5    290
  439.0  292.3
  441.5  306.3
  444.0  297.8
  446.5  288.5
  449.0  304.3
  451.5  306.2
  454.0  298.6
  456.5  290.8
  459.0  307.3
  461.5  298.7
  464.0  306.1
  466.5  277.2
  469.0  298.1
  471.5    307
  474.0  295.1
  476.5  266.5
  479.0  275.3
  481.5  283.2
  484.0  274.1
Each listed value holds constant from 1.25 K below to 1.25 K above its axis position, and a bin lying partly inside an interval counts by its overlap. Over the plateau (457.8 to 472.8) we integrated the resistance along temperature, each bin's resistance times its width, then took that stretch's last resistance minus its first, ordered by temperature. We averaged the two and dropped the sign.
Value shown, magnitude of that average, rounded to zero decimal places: 2243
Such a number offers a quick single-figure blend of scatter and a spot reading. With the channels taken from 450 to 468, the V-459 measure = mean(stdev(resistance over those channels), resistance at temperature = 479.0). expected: 143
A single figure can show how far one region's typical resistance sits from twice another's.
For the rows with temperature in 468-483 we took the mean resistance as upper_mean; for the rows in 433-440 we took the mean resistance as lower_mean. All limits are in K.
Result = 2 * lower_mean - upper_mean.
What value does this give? 309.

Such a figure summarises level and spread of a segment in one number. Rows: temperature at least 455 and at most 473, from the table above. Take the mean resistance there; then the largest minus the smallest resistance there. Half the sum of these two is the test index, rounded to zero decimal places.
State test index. 164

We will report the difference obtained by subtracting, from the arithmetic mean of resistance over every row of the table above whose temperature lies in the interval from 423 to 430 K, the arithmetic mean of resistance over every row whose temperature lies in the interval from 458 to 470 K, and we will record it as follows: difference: 65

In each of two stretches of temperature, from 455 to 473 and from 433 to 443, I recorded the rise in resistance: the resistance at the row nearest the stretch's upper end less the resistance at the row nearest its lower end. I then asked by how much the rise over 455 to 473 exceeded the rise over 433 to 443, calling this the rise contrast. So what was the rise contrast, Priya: 23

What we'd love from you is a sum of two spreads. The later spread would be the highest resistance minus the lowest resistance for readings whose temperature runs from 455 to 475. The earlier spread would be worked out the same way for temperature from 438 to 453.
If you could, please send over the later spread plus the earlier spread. 48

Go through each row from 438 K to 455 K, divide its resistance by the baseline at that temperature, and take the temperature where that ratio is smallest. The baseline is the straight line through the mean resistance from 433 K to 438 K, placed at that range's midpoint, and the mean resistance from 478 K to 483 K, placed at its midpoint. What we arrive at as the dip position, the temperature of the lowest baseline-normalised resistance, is 446.5 K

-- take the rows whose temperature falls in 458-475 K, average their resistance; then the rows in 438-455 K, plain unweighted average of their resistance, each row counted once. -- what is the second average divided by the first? 1.00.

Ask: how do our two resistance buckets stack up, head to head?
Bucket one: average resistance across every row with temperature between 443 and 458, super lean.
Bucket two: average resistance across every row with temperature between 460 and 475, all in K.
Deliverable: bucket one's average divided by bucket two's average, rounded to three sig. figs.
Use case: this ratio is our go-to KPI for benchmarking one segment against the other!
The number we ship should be 1.00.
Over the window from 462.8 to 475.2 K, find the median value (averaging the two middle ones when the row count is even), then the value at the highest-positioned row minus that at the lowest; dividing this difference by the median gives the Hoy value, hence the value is -0.04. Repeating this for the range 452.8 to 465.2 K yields 0.03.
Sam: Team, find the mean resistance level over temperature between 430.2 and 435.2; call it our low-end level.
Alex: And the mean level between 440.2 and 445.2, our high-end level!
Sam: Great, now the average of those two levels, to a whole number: 317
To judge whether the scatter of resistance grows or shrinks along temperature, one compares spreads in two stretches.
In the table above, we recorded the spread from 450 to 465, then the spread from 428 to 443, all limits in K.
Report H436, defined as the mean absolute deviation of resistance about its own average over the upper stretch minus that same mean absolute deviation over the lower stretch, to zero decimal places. -14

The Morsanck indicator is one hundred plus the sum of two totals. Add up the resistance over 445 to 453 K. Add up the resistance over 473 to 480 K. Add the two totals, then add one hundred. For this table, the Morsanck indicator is 1836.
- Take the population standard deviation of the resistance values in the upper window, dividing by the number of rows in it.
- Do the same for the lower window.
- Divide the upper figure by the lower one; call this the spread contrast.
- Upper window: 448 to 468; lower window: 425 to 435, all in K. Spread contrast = 0.59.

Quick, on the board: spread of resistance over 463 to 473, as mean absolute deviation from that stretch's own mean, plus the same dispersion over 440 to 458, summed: 16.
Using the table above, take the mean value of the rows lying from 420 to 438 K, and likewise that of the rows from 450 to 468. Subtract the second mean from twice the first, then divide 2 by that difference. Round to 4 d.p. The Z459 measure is 0.0050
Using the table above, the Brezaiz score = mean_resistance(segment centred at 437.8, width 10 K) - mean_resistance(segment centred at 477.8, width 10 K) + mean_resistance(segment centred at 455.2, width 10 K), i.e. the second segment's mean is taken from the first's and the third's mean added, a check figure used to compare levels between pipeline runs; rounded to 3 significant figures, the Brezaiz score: 321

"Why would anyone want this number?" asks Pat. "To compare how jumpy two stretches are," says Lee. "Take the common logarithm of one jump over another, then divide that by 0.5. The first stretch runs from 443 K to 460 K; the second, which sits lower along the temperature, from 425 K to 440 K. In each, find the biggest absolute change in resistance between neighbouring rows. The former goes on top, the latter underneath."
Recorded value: -0.70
